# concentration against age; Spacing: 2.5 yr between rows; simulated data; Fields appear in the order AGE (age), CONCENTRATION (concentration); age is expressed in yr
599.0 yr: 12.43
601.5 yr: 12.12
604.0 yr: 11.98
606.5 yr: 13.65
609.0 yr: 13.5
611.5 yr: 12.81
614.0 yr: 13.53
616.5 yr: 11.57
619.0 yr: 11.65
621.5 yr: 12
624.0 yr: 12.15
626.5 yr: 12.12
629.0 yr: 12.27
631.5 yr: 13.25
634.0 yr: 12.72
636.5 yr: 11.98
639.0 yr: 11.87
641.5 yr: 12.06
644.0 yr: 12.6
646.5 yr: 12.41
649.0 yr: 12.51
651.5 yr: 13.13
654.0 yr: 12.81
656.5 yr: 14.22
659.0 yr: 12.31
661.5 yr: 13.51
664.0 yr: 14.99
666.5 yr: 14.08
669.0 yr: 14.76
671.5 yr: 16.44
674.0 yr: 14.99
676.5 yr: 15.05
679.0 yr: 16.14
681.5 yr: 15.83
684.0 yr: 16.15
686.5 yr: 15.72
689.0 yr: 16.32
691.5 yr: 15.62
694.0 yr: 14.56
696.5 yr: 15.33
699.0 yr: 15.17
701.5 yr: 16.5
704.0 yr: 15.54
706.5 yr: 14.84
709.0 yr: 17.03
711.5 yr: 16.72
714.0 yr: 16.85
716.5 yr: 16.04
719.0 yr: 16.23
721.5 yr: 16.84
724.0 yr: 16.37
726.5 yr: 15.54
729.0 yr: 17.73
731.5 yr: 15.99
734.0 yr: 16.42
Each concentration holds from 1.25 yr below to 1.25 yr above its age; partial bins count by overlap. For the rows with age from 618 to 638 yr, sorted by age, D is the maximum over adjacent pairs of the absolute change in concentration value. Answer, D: 1.0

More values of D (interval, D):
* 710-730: 2.2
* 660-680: 1.7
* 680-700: 1.1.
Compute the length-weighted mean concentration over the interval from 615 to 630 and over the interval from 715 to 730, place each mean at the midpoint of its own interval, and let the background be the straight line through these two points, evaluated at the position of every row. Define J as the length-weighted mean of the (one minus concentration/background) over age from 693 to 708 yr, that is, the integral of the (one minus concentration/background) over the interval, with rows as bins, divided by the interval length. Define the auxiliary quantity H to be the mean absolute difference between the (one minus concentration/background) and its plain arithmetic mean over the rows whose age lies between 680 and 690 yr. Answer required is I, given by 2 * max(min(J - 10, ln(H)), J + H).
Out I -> 0.036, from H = 0.012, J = 0.006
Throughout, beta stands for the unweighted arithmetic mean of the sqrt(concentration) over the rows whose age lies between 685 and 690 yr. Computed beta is 4.00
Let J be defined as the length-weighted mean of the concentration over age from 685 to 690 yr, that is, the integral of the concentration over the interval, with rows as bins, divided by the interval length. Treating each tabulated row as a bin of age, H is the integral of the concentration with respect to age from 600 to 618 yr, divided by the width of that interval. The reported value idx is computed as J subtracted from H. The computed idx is -3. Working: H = 12.7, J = 16.0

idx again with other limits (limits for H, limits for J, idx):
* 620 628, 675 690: -4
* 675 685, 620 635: 3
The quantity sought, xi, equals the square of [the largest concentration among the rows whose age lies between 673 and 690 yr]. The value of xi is 266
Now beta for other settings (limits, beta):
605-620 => 3.57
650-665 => 3.67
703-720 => 4.02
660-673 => 3.84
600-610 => 3.58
